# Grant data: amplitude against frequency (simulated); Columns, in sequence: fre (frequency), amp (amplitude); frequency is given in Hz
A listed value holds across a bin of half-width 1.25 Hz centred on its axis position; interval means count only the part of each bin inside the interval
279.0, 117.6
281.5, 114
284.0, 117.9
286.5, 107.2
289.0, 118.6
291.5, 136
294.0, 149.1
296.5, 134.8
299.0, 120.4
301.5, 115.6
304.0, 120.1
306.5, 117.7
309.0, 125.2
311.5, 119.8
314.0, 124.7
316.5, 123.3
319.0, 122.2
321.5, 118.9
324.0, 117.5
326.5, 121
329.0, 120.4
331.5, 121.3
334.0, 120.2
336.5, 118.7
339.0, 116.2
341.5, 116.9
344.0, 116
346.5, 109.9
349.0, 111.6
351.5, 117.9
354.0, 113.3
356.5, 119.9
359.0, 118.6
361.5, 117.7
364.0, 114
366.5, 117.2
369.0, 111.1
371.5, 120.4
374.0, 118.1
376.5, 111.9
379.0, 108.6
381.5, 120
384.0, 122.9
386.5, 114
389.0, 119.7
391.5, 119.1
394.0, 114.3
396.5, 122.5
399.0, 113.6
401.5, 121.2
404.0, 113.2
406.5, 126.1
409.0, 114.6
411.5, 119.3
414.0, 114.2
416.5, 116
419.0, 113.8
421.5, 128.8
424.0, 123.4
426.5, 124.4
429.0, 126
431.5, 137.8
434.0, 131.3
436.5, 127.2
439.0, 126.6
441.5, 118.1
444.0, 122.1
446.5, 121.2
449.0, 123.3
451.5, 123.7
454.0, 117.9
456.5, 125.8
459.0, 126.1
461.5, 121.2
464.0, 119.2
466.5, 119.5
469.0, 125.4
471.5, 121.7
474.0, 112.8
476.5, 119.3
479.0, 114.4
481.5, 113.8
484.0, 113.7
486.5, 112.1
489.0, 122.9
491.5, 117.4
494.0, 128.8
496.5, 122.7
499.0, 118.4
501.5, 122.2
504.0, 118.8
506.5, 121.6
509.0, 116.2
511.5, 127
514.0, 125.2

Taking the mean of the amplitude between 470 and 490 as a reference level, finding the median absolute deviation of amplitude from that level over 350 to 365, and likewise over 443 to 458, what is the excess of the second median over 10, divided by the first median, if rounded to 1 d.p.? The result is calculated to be -1.6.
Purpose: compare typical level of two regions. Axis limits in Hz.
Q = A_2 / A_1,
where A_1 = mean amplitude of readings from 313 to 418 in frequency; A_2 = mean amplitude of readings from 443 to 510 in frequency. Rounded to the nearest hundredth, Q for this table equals 1.02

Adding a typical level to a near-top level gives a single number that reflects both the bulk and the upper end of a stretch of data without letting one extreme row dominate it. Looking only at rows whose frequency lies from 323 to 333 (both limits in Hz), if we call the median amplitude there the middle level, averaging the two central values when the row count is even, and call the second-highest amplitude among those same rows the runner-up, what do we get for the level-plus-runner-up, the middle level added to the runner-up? 242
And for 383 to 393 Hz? 239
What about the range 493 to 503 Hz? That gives 245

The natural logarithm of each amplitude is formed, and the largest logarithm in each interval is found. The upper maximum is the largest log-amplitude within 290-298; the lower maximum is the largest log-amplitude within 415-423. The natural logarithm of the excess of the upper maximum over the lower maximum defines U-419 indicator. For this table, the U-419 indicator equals -1.9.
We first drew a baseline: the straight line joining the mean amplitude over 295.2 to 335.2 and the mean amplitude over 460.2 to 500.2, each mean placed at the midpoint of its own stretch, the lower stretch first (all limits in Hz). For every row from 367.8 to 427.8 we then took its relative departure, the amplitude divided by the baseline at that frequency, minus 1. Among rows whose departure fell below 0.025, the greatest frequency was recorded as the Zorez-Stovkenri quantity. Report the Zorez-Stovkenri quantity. 419.0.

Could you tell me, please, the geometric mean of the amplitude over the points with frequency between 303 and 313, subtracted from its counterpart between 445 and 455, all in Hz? 0.8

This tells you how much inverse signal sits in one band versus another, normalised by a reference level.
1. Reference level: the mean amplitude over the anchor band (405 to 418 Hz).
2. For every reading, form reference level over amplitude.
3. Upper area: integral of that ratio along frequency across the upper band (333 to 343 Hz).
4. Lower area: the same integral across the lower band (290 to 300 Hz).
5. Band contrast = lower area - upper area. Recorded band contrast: -1.2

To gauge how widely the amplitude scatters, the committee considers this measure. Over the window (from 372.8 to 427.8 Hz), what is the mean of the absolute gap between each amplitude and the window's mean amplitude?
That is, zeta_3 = 4.3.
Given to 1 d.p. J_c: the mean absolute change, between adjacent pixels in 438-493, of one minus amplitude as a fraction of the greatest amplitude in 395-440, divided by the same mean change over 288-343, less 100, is -99.2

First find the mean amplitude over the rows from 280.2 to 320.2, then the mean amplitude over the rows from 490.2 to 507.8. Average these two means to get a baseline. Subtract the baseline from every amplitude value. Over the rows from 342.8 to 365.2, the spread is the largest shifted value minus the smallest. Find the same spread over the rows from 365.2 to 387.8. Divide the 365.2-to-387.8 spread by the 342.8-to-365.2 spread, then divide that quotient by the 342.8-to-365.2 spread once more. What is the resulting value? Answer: 0.14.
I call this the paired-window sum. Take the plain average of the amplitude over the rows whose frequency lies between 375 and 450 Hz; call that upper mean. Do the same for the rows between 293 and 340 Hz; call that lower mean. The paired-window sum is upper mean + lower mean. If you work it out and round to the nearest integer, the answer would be 243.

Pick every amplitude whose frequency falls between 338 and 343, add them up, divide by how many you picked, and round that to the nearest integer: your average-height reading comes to 117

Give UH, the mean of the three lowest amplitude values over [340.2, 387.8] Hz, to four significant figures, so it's 109.9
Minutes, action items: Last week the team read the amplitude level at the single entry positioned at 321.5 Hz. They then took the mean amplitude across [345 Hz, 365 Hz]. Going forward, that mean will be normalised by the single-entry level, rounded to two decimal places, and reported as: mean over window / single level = 0.97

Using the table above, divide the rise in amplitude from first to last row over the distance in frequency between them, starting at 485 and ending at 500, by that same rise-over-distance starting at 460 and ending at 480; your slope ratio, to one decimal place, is -1.3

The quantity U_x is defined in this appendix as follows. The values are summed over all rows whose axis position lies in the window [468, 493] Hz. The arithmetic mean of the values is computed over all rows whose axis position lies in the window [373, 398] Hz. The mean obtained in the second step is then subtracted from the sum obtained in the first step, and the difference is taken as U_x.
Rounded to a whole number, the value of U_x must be 1056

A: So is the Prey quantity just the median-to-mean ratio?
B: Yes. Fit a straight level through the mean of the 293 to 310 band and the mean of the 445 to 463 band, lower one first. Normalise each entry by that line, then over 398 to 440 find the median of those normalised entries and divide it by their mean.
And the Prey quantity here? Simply 1.01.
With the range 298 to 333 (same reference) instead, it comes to 1.00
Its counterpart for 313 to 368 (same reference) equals 1.00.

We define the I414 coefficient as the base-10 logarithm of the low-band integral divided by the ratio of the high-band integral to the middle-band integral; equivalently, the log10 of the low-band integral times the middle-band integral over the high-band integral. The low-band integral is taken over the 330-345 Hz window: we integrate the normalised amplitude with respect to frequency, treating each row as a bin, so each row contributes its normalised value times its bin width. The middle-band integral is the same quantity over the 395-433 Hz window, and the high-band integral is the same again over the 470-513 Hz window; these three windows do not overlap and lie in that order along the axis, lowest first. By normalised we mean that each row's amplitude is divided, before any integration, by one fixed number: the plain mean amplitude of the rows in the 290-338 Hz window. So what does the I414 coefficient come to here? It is 1.11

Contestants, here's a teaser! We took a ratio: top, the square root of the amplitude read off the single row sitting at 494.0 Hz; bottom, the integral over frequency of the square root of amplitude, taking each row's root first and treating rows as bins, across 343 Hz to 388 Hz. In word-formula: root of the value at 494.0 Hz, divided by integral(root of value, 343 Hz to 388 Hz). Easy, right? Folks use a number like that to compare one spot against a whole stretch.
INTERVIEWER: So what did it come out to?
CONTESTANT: 0.0234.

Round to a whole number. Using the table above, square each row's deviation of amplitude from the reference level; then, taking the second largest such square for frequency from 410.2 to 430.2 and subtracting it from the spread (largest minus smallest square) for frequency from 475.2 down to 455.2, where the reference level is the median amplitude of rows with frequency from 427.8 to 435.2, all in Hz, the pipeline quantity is 23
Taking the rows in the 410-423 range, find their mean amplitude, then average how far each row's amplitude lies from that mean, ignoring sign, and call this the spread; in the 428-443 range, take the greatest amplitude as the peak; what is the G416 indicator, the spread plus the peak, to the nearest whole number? 142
